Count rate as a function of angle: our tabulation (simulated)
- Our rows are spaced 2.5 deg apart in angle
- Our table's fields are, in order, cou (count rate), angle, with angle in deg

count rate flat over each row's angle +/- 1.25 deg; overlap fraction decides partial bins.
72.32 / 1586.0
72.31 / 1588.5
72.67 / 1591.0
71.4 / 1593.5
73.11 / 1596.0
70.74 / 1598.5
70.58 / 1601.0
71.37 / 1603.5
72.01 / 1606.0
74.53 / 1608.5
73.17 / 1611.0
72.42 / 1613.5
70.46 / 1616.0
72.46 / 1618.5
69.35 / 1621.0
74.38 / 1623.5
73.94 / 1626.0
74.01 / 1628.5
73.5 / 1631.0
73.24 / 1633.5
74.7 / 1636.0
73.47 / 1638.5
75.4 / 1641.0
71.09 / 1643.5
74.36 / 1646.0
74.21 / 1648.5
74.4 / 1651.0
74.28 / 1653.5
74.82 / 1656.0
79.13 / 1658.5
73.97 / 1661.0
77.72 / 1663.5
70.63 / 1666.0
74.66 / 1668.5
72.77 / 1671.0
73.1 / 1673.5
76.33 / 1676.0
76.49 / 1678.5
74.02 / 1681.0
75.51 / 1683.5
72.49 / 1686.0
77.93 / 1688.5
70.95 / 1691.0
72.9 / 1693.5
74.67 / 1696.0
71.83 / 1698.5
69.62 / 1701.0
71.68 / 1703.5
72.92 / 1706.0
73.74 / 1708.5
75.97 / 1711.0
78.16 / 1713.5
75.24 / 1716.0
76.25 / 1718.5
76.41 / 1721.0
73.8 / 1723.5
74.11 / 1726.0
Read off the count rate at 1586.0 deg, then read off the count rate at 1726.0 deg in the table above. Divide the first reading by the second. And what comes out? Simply 0.976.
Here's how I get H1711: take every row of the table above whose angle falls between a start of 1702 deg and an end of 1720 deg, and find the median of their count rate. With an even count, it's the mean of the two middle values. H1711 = 75.2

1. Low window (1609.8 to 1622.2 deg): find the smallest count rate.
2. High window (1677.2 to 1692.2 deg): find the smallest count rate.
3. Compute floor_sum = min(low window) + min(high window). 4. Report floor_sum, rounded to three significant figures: 140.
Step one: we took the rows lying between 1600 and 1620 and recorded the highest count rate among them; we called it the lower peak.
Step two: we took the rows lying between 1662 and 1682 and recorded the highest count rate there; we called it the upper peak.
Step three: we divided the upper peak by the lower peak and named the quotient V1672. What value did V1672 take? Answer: 1.04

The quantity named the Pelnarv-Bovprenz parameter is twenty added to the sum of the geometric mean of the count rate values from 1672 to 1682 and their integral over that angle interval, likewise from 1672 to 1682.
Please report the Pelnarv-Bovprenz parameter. 845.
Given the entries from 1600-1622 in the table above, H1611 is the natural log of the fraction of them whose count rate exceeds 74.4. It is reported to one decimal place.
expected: -2.2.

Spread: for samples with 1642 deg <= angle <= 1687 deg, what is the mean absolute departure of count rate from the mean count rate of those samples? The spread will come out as 1.51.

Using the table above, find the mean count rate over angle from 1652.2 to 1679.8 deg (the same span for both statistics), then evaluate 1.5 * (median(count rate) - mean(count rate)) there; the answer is -0.4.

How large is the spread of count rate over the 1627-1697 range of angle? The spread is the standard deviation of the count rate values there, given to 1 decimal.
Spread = 2.0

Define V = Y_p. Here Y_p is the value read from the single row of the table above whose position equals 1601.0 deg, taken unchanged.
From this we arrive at 70.58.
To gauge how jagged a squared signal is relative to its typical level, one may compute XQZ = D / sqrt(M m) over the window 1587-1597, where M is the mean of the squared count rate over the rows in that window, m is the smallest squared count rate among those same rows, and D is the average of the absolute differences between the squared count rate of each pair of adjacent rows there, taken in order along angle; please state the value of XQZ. 0.031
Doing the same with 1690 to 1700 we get 0.062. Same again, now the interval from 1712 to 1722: 0.036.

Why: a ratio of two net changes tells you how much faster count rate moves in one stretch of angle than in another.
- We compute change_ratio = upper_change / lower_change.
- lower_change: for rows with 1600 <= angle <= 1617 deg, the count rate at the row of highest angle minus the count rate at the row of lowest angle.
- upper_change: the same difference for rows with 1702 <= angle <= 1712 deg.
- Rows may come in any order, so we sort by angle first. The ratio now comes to -36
